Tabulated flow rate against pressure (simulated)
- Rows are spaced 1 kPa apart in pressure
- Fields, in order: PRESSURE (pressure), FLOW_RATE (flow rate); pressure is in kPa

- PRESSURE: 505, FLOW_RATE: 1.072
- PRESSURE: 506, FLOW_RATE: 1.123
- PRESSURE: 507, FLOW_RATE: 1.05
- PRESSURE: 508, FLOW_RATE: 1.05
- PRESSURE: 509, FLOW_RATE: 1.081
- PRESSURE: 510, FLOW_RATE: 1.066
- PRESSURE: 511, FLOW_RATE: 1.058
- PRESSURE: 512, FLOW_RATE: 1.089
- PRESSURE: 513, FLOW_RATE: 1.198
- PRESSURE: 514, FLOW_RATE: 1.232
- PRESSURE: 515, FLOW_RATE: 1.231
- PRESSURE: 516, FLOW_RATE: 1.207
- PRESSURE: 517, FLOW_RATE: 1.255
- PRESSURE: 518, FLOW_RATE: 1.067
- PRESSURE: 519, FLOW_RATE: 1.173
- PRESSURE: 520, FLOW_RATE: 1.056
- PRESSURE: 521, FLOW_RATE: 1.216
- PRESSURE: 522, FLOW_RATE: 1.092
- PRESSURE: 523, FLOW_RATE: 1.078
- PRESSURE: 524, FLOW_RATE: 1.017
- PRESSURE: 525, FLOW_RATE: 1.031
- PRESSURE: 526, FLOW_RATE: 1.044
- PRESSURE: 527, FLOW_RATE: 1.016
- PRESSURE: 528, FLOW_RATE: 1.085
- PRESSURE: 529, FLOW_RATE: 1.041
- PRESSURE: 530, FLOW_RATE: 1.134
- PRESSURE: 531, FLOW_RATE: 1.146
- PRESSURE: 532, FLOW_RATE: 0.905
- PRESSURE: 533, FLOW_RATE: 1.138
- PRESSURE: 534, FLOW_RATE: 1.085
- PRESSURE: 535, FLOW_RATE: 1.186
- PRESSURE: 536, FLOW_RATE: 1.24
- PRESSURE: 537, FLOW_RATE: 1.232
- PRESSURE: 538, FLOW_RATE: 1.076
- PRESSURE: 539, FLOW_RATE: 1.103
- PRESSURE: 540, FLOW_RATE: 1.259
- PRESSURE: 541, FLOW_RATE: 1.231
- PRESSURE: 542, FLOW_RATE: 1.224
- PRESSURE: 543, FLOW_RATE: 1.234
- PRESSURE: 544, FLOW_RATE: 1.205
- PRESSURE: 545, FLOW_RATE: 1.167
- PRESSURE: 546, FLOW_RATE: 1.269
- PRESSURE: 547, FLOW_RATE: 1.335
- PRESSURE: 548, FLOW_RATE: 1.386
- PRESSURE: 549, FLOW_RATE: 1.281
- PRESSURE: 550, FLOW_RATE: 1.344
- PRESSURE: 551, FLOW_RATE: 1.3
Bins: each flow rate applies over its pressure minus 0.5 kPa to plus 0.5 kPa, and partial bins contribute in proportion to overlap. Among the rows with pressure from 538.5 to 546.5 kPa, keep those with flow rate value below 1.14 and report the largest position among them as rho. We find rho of 539 kPa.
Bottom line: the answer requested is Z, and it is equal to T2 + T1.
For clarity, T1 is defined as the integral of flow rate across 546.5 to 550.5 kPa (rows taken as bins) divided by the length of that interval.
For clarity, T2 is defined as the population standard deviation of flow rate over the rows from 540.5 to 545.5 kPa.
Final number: 1.36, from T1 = 1.34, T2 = 0.025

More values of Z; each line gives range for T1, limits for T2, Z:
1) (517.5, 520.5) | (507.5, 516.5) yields 1.17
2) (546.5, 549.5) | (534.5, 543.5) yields 1.40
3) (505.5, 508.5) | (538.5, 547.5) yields 1.14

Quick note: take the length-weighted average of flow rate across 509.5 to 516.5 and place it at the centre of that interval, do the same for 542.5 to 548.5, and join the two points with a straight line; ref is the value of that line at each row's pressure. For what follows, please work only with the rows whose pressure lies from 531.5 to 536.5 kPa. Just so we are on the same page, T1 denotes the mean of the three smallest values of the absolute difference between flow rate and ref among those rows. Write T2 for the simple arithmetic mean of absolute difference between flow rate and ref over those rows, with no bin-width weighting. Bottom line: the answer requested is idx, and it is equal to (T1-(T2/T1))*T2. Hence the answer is -0.30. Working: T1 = 0.045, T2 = 0.118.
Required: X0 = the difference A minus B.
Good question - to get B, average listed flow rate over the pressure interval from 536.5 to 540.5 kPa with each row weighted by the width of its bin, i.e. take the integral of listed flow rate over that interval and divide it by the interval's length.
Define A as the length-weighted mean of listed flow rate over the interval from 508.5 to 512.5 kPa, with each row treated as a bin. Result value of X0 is -0.09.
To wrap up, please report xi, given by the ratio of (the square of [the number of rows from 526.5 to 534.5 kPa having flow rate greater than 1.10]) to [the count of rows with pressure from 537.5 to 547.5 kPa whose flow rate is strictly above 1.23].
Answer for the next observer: 2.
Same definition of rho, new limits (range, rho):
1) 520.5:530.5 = 530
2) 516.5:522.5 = 522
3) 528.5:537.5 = 534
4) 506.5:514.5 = 512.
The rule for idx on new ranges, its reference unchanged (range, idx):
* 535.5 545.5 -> -0.39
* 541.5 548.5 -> -0.16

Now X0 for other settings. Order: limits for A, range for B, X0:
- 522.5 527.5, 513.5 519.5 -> -0.16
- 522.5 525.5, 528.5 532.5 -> -0.01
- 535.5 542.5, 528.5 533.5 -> 0.12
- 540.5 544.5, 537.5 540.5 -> 0.08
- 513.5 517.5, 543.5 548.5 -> -0.04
